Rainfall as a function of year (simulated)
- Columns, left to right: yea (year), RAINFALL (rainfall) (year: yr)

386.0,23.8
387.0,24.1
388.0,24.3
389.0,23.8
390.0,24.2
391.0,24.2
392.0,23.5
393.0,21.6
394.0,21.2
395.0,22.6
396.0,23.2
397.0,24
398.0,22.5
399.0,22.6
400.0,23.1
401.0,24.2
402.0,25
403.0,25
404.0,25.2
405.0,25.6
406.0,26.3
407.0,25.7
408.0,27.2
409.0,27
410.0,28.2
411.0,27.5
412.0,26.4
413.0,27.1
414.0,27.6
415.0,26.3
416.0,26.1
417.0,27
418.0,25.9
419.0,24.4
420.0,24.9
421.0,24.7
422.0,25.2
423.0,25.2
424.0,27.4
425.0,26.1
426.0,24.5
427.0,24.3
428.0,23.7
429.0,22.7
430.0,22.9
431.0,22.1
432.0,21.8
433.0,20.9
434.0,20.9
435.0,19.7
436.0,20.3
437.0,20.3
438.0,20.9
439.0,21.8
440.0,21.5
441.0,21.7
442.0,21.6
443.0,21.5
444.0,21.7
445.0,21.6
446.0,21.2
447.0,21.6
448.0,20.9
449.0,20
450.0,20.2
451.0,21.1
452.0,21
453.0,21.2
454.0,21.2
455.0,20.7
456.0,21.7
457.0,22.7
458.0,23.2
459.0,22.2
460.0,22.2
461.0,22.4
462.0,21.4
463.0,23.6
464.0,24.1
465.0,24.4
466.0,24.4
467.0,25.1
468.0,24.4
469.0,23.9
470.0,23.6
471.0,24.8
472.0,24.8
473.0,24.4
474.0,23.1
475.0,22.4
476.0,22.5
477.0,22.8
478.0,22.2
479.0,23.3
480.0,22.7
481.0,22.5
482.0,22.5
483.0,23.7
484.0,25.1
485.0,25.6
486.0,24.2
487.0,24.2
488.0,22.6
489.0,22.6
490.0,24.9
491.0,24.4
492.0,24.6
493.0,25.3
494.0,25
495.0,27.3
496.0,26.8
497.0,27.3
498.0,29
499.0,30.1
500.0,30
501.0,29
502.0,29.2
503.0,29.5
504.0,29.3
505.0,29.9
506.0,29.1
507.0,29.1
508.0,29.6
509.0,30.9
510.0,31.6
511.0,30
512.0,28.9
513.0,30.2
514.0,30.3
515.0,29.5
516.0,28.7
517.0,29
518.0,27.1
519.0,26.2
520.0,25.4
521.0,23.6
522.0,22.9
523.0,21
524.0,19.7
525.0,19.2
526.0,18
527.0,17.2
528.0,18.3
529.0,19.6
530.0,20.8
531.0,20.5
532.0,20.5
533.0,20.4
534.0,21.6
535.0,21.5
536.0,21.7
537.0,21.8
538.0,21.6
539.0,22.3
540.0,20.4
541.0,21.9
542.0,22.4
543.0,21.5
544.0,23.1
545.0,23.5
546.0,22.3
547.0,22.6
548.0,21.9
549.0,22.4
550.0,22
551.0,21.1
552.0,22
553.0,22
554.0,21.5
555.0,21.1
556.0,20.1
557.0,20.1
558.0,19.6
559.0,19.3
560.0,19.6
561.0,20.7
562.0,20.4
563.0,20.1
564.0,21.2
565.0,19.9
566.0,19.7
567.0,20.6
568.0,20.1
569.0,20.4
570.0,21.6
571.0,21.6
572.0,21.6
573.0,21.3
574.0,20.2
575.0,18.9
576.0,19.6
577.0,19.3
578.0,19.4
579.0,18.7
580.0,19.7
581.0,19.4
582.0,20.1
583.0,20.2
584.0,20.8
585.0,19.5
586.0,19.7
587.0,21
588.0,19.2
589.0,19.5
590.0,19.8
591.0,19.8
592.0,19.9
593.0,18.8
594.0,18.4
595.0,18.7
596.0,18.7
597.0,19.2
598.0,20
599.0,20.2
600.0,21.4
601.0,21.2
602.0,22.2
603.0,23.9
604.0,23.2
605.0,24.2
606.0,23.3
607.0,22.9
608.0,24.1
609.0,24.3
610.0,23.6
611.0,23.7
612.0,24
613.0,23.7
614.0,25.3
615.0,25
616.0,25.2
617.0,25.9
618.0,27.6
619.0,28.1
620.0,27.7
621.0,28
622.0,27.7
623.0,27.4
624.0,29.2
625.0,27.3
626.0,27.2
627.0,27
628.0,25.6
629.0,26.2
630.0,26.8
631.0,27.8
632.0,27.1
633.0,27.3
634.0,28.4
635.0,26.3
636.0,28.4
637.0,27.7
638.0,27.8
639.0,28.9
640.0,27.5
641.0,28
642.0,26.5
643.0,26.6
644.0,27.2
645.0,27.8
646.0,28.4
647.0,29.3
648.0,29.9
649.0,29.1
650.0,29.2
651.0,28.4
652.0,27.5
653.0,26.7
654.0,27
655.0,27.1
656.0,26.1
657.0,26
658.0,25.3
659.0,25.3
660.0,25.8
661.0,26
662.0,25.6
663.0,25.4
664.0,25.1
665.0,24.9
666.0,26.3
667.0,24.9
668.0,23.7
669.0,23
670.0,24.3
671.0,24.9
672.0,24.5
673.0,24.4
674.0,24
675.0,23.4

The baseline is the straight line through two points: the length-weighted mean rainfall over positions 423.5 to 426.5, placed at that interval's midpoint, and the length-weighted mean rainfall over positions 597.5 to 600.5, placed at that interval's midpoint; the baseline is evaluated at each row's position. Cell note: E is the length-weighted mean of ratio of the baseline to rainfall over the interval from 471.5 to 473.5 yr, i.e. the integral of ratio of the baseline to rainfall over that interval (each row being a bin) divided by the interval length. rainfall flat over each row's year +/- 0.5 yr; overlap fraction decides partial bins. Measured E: 1.00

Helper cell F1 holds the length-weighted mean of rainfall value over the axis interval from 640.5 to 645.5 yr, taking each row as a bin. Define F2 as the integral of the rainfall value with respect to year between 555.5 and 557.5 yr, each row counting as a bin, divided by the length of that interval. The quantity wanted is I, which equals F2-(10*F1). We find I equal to -252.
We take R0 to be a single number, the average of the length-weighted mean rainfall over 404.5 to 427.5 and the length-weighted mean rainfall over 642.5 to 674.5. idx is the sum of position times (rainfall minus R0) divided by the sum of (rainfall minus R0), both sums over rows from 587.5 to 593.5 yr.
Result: 590.5 yr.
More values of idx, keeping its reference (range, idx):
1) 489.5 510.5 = 505.8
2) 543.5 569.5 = 557.9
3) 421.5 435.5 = 431.4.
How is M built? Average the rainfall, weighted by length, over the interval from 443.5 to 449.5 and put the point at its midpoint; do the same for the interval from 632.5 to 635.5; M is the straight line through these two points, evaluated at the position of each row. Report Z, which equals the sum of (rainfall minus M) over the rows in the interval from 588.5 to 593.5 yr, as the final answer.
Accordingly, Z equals -32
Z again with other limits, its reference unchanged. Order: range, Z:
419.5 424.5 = 26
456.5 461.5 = 5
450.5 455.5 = -2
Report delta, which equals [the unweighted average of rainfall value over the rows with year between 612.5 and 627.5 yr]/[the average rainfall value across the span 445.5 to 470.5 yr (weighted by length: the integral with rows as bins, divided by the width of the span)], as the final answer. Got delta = 1.20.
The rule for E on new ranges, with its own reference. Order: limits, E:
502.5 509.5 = 0.79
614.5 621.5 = 0.75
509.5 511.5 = 0.76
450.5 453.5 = 1.19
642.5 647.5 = 0.69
